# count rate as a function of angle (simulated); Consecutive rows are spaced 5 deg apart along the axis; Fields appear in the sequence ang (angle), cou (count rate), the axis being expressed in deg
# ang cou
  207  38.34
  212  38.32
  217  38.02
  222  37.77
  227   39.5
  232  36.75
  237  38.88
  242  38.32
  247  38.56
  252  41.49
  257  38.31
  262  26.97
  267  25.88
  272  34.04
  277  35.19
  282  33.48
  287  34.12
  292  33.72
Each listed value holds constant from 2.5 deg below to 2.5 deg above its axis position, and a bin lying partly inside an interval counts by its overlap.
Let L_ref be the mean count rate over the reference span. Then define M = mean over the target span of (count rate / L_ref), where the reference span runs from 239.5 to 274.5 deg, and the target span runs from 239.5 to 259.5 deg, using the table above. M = 1.13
